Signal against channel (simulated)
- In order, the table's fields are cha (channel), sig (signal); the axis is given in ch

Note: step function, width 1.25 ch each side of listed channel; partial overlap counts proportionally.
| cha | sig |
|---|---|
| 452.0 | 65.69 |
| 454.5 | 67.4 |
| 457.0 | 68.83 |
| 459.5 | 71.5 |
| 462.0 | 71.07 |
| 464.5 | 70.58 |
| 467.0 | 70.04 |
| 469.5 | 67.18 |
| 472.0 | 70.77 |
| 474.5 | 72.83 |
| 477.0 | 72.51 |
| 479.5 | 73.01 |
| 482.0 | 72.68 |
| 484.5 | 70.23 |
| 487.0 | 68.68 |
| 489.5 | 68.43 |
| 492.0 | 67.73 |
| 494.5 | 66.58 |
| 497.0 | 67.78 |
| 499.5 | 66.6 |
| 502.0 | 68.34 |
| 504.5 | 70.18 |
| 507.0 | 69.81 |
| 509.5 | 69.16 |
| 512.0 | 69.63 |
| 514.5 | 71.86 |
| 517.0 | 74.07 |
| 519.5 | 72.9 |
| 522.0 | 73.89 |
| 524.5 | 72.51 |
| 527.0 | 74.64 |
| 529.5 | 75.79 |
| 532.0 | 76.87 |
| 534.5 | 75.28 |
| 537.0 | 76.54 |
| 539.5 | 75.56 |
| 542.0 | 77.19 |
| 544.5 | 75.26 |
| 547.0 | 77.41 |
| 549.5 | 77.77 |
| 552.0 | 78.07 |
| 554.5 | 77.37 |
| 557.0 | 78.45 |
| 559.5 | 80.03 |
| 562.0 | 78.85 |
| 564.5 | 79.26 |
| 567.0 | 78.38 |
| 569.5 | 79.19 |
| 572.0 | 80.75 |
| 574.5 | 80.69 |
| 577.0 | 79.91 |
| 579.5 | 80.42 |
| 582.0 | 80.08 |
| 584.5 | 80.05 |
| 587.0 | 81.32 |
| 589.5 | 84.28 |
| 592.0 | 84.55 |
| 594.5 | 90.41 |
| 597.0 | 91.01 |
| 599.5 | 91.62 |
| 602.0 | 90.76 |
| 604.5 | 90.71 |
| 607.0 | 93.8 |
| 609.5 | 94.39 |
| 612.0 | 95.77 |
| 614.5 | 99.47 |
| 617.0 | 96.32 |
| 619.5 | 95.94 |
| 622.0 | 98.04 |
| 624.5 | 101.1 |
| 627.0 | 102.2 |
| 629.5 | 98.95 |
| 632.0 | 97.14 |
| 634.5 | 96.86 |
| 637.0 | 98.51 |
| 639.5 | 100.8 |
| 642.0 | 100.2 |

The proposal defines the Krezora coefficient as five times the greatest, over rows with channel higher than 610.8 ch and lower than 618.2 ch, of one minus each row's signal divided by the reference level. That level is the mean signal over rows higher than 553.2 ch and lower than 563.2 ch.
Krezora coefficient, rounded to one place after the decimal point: -1.1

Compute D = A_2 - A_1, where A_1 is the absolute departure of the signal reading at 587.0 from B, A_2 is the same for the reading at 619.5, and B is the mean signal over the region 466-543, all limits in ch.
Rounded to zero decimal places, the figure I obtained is 15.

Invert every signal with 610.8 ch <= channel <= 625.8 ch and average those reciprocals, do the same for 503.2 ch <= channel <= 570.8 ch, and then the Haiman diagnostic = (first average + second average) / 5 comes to 0.0047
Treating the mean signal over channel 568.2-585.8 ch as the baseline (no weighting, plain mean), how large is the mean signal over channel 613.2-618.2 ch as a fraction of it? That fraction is 1.22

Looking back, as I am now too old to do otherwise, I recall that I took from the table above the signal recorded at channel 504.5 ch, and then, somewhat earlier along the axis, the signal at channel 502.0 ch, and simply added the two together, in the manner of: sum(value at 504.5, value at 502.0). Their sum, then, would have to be 138.5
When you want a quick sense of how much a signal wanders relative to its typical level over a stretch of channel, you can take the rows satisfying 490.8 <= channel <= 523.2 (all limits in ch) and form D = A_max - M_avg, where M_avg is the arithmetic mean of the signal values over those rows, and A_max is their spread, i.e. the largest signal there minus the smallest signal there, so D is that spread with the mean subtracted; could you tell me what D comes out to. -62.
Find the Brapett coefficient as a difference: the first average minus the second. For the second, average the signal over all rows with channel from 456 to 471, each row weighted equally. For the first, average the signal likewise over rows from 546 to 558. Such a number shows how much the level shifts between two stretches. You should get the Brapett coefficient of 7.9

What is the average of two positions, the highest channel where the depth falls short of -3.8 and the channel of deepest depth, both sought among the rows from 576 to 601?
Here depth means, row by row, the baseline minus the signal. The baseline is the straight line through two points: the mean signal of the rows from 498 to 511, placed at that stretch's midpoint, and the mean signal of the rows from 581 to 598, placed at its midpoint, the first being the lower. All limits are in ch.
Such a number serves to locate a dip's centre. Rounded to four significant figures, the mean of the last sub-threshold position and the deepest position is 592.0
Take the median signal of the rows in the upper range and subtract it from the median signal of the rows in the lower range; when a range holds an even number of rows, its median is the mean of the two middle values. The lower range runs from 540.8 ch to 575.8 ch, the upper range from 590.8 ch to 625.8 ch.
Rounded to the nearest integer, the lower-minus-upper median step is -16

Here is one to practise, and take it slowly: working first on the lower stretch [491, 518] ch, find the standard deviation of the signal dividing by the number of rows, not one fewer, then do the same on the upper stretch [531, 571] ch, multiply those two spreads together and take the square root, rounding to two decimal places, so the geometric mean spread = 1.73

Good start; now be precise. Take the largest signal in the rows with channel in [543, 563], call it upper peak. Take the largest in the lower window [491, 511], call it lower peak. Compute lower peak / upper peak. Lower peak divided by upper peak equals 0.88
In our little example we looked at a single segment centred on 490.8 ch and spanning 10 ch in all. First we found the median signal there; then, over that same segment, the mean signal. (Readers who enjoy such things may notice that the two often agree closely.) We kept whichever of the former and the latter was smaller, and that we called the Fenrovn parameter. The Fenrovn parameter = 68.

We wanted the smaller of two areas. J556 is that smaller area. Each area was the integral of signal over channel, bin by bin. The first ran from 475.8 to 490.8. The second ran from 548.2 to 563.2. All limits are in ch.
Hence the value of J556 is 1064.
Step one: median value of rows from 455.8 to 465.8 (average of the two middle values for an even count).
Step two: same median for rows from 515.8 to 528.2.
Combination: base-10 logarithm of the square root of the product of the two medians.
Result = 1.859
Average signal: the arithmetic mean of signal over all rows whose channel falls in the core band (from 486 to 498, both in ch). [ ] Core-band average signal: 68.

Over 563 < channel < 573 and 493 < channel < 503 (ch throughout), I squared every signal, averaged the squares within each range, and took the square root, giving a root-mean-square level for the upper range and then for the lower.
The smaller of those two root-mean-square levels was 67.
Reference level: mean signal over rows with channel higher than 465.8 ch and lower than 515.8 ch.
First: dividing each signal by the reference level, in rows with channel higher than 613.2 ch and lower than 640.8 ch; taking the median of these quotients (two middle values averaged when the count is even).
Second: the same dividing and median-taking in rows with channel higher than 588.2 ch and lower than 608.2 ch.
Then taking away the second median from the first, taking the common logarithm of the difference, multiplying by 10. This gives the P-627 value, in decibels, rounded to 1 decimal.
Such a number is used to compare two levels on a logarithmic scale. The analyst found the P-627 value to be -9.5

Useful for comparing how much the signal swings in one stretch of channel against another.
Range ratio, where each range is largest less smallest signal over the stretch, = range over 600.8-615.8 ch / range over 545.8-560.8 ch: 3.3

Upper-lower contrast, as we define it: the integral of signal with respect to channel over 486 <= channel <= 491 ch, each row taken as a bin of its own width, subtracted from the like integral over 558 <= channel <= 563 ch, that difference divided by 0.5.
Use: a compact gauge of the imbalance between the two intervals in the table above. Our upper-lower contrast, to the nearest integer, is 109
